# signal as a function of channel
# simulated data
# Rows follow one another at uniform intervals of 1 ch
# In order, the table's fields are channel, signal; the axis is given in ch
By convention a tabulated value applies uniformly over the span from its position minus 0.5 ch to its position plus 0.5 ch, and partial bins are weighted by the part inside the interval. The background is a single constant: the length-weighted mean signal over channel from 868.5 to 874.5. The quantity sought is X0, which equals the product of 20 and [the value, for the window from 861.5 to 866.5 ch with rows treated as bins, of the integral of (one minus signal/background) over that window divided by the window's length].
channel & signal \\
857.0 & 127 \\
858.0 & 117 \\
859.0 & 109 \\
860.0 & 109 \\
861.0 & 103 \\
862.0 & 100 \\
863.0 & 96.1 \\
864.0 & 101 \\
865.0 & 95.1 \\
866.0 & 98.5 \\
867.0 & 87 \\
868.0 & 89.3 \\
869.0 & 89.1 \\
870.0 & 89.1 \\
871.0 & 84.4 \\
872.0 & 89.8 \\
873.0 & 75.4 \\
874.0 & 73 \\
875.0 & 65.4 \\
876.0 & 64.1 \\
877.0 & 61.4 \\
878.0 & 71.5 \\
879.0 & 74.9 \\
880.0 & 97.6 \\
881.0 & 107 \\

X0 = -4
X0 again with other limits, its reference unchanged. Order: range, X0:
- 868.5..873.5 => -1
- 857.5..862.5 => -6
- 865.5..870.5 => -2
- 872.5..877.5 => 4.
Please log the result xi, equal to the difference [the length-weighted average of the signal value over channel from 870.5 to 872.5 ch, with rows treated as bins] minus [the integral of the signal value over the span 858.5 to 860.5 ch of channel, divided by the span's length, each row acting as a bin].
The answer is -22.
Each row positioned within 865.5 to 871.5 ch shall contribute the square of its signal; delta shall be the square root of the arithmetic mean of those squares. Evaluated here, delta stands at 90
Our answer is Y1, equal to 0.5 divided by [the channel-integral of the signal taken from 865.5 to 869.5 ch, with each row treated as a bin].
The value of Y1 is 0.0014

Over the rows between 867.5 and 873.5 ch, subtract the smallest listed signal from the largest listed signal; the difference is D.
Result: 14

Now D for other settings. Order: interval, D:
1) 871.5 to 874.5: 17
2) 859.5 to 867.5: 22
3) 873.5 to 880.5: 36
